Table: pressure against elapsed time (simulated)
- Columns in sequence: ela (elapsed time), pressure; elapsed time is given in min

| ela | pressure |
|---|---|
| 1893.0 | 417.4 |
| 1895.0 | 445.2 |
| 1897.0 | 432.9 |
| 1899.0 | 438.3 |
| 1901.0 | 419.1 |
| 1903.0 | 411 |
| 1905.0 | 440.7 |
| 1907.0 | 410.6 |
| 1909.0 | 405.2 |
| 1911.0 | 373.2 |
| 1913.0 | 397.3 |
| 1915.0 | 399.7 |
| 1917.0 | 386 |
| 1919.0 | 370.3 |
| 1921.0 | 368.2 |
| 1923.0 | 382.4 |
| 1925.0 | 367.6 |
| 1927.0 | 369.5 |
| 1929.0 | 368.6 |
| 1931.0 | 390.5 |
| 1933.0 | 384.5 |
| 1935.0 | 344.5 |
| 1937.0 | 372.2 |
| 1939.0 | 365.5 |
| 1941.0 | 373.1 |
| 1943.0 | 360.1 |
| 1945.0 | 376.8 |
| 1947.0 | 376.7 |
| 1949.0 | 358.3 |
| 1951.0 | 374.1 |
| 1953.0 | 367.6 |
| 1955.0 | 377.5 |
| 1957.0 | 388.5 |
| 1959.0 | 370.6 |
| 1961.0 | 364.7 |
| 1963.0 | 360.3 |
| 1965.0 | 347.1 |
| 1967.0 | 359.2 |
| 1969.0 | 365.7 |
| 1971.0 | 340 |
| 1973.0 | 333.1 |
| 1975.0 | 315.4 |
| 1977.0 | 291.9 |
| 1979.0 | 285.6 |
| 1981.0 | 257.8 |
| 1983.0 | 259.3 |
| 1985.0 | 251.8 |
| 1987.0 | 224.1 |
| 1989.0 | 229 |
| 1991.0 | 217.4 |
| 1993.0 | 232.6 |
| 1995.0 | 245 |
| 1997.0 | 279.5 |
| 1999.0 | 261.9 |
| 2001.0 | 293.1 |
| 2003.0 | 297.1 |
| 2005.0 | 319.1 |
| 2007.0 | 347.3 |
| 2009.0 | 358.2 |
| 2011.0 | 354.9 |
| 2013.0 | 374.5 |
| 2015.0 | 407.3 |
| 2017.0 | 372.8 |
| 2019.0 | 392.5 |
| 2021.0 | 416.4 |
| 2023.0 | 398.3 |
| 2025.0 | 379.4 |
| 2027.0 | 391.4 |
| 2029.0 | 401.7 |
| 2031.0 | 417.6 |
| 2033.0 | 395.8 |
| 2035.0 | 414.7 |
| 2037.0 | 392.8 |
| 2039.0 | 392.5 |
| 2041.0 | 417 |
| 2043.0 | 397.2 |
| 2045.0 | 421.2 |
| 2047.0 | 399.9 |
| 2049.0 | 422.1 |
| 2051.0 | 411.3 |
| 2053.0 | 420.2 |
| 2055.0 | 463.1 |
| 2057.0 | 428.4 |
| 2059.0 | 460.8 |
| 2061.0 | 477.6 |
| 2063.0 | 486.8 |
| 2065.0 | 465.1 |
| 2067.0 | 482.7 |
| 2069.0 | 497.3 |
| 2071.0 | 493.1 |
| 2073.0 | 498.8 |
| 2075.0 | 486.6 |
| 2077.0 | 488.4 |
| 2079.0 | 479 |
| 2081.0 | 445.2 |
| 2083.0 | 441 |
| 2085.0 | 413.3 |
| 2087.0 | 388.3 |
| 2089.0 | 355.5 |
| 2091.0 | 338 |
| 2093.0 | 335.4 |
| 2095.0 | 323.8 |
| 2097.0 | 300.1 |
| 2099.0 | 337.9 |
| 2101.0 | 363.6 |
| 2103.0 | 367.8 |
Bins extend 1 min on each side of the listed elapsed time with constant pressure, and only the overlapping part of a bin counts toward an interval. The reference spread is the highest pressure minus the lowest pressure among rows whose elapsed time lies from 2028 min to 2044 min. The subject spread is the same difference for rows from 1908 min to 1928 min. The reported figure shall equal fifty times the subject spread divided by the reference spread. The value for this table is 75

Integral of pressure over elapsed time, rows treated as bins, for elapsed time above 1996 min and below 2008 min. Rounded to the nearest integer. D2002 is 3596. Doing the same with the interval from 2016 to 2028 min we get 4702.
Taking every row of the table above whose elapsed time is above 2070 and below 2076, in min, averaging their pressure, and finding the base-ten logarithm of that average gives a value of 2.69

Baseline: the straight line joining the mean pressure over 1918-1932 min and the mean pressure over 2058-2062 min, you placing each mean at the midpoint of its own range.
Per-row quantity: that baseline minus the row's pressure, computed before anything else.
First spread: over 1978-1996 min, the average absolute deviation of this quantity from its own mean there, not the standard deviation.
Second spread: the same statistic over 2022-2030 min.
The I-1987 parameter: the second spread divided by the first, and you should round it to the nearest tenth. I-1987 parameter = 0.4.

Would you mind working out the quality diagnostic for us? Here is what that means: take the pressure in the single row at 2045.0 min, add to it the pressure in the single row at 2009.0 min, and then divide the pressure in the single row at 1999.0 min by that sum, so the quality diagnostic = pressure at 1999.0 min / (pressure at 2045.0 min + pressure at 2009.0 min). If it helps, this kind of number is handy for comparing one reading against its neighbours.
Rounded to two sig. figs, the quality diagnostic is 0.34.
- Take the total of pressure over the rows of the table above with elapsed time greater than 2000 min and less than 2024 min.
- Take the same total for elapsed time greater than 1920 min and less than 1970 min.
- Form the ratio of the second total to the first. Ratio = 2.1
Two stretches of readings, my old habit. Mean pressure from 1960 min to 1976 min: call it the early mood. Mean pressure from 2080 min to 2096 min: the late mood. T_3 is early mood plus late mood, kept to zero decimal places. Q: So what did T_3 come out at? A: 728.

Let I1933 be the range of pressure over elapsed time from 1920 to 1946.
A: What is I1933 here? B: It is 46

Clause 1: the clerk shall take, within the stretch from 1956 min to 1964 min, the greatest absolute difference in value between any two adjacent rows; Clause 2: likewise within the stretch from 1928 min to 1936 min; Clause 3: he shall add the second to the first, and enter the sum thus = 58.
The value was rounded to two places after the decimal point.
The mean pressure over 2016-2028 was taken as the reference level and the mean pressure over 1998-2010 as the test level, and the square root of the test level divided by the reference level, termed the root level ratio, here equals 0.89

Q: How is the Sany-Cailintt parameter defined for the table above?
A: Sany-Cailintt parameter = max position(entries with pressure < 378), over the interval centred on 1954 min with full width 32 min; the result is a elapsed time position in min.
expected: 1969.0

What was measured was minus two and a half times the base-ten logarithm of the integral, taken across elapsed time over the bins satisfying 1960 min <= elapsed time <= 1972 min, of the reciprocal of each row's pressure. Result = 3.68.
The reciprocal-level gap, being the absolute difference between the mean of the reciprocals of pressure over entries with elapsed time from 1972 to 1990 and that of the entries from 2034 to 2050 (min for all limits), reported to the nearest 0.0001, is 0.0013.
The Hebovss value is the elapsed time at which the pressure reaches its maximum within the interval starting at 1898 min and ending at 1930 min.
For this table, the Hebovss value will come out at 1905.0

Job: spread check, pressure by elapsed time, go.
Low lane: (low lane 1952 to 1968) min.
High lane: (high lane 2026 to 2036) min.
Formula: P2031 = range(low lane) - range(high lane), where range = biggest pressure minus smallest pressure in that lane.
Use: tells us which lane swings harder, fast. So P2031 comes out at 15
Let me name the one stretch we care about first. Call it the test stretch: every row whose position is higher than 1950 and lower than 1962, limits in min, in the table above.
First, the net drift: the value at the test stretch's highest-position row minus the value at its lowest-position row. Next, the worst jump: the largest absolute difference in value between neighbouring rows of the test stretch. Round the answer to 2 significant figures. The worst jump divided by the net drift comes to -1.9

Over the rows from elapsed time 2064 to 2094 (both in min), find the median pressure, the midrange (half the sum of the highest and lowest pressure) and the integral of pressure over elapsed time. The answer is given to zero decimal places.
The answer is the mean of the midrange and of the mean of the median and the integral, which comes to 3629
